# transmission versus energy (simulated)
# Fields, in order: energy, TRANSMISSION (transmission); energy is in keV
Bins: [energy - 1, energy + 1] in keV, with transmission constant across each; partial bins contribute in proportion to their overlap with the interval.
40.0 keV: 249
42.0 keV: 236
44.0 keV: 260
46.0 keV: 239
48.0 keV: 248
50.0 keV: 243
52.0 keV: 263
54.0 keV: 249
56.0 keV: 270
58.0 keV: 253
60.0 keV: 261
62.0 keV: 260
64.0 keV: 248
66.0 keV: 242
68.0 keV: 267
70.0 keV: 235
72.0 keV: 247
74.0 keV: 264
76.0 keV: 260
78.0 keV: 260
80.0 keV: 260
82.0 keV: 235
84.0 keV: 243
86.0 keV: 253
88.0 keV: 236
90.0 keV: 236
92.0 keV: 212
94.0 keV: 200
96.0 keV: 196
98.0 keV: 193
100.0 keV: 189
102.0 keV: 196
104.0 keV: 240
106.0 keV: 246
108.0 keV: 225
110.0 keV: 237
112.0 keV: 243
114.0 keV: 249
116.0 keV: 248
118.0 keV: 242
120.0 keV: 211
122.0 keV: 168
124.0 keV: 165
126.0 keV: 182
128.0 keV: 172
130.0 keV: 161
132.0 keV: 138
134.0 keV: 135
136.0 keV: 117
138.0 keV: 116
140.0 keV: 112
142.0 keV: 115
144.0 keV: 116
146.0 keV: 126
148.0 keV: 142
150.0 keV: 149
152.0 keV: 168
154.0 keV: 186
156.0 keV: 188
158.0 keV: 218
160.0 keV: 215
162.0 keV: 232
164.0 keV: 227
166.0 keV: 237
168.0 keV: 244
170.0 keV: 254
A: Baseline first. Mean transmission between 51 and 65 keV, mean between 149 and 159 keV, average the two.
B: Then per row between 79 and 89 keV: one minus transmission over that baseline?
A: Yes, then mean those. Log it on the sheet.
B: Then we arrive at -0.12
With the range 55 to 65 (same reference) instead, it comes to -0.18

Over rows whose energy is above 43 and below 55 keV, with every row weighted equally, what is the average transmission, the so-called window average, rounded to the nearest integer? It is 250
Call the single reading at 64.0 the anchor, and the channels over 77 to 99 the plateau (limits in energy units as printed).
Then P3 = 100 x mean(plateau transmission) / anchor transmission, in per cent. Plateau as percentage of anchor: 93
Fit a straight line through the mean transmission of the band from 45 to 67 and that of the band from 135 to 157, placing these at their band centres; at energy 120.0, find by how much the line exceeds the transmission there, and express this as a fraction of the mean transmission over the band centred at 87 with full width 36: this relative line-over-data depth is -0.17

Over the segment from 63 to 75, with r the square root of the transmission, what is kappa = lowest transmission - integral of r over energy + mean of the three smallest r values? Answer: 61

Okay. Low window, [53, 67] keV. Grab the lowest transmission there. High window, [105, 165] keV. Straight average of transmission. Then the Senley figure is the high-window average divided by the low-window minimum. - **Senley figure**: 0.75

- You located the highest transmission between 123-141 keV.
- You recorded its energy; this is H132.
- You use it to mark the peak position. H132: 126.0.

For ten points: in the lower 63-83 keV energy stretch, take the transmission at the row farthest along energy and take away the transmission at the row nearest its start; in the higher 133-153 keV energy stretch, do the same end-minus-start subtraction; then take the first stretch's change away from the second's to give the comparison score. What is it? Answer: 46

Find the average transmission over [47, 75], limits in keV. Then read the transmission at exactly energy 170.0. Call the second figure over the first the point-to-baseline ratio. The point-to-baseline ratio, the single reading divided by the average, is 1.0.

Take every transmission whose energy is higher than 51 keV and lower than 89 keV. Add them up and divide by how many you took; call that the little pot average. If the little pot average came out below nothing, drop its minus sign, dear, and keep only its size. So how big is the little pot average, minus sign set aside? 253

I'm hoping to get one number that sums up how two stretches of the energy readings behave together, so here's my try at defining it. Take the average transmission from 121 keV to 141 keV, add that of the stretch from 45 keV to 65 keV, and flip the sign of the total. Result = -400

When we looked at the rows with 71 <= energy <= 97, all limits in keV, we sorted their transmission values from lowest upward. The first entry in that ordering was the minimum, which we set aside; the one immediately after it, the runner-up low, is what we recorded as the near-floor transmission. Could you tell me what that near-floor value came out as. 200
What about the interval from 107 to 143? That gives 115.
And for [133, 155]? 115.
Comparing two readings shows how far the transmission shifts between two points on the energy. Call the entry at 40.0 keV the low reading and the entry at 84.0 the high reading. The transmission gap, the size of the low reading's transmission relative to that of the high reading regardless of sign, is 6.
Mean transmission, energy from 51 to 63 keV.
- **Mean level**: 259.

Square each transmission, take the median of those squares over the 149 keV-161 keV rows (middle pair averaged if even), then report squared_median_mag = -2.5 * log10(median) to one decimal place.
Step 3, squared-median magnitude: -11.4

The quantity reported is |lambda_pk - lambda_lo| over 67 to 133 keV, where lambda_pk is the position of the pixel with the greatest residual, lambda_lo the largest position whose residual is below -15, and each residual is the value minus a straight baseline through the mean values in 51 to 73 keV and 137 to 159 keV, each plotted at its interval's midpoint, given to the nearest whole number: 16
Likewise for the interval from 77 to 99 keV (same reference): 12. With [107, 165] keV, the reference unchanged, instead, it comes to 16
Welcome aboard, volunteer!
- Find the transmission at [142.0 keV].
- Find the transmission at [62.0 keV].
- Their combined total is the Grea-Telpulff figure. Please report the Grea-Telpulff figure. 375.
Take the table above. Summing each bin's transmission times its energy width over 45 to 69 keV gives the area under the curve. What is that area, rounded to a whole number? 6086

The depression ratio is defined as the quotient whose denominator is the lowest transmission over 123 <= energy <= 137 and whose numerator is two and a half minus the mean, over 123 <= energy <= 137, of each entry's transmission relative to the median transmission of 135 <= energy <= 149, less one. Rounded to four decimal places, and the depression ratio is 0.0187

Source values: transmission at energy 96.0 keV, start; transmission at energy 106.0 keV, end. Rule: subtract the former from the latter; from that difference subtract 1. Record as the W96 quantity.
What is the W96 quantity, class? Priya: 49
